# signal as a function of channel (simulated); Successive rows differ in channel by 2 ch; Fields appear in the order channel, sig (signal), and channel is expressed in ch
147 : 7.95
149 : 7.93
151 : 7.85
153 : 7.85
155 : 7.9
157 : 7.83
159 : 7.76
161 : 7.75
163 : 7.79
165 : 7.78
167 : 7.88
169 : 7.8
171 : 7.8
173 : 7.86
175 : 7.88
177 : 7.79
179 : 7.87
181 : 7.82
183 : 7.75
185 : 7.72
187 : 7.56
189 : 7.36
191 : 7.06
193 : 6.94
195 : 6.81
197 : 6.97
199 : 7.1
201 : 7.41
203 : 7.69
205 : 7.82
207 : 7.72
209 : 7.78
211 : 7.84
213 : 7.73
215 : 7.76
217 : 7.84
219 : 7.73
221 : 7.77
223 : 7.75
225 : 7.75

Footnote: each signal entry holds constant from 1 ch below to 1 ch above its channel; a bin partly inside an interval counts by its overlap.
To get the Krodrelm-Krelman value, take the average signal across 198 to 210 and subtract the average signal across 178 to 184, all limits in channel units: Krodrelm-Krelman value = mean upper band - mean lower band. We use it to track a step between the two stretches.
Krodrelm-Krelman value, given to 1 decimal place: -0.2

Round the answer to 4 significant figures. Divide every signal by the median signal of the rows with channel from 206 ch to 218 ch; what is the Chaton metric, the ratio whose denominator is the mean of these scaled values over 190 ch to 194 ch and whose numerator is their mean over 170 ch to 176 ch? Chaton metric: 1.121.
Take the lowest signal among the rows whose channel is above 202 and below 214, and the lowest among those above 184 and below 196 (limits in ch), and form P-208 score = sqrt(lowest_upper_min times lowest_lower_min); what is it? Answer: 7.24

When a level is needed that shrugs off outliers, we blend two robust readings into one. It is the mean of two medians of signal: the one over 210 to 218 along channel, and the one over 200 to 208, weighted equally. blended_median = 7.75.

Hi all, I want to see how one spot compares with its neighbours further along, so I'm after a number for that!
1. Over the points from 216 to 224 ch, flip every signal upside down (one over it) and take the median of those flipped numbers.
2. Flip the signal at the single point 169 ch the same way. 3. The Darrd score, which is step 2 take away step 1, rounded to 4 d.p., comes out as -0.0007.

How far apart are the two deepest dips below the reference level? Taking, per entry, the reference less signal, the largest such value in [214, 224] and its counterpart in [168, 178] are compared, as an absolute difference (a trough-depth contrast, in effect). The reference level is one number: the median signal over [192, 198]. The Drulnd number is 0.06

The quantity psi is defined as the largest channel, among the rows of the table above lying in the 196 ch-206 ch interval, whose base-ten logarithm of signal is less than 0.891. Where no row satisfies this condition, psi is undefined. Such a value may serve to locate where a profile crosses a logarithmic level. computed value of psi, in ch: 203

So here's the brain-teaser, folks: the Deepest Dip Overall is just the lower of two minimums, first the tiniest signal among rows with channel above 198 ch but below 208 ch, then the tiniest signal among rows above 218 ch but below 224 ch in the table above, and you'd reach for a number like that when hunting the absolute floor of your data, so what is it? 7.1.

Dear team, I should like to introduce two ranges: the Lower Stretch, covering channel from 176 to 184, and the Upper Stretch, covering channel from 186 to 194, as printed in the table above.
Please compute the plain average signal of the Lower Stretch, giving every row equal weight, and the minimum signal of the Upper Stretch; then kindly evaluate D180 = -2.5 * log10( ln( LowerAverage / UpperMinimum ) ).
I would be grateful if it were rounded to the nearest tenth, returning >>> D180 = 2.3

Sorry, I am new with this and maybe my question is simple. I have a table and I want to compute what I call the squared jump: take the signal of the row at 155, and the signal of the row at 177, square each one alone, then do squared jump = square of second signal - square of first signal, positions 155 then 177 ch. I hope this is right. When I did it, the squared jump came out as -1.7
